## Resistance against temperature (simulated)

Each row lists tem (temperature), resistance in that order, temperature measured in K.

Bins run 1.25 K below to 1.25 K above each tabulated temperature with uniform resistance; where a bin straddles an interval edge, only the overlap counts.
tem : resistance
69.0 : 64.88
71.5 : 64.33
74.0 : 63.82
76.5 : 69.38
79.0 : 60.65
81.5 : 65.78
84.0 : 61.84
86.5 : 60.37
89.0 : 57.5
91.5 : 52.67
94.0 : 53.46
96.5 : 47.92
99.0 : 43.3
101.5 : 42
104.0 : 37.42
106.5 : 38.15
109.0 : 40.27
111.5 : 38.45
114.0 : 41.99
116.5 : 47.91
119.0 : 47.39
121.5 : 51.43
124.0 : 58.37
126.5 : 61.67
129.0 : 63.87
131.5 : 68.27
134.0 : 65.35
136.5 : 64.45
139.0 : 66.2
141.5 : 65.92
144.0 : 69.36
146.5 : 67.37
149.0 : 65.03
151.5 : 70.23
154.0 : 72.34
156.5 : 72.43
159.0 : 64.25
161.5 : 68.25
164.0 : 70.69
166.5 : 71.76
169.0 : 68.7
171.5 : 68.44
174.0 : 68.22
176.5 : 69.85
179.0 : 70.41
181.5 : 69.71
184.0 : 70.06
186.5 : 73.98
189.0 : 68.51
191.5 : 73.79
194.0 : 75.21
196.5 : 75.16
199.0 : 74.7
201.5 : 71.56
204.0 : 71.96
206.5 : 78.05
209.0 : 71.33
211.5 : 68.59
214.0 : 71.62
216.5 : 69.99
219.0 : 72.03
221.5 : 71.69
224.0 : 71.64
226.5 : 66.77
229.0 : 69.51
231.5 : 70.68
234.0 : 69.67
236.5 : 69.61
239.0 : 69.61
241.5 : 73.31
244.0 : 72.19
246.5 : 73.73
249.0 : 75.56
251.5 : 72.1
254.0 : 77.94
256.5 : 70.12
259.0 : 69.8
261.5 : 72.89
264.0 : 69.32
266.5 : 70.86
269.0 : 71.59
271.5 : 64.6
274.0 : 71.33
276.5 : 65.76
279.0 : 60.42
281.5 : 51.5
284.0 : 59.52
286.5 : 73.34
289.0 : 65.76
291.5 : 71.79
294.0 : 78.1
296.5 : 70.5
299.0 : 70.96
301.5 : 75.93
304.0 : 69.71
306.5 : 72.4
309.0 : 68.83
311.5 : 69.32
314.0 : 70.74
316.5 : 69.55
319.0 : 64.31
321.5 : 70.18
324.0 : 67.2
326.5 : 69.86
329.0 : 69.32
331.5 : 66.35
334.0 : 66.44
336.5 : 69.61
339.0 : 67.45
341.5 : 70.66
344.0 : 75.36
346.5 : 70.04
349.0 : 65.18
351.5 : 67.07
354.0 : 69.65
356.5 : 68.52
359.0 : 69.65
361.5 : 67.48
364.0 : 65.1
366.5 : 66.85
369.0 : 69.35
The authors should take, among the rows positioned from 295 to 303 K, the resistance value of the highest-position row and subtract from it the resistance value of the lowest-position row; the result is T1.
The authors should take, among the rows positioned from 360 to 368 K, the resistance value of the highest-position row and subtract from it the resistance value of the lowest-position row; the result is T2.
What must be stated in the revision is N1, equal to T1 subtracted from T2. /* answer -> -6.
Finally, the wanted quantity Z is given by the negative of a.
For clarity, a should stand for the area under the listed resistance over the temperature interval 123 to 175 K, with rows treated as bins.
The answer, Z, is -3496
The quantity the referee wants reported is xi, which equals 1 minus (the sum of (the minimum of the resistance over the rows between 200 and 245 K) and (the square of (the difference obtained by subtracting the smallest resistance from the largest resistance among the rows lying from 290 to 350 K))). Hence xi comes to -256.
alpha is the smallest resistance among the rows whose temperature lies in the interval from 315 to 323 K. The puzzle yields 64.31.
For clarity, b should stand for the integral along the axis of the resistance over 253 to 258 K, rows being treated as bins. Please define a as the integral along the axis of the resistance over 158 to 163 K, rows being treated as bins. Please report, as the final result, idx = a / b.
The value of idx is 0.90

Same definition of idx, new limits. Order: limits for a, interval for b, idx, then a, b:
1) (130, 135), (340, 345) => 0.92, 334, 363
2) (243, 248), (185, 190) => 1.03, 366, 357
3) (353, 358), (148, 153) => 1.02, 345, 340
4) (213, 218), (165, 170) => 1.01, 354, 352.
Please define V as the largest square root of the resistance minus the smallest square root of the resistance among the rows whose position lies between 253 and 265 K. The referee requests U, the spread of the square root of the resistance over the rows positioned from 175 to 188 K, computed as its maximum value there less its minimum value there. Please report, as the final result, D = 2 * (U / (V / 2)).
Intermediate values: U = 0.25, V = 0.5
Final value 2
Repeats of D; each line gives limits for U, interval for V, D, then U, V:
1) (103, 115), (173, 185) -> 11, 0.36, 0.1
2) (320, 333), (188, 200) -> 2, 0.23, 0.4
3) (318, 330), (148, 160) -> 3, 0.36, 0.5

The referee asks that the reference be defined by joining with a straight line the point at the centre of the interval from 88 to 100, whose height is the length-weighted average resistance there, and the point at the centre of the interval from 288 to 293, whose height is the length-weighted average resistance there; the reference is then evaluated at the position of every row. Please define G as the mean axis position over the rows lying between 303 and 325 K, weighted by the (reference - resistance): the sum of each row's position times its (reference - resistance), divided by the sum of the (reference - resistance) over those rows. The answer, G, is 318.5 K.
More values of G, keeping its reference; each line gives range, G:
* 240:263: 250.4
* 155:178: 166.2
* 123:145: 135.2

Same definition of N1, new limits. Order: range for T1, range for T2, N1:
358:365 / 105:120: 14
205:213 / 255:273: 4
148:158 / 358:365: -12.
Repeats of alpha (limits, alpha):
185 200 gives 68.51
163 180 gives 68.22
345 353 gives 65.18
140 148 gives 65.92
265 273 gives 64.6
